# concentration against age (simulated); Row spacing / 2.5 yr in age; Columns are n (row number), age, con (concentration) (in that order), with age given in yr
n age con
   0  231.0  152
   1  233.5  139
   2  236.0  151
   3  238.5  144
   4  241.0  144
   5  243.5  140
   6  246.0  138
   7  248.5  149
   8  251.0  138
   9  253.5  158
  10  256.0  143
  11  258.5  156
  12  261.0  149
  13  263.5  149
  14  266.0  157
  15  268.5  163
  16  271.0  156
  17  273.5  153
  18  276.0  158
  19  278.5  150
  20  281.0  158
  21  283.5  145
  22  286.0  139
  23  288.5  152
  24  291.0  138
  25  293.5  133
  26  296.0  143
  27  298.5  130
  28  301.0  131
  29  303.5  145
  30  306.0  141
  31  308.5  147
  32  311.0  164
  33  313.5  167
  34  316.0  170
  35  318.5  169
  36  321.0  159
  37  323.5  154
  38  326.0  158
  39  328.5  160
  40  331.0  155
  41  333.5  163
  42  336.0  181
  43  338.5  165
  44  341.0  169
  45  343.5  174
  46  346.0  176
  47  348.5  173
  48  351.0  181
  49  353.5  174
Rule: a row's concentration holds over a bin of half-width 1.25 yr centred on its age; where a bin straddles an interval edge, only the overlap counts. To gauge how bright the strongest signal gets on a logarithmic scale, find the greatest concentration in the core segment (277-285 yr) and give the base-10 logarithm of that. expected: 2.20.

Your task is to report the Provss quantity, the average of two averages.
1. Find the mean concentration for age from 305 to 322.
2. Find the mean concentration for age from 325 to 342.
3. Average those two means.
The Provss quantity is 162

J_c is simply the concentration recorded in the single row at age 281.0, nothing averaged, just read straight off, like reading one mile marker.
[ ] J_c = 158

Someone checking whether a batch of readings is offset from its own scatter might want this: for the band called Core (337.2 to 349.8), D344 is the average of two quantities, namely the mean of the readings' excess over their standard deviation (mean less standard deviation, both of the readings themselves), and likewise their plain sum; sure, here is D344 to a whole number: 512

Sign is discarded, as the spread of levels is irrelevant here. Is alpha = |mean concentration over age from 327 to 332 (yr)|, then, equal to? 158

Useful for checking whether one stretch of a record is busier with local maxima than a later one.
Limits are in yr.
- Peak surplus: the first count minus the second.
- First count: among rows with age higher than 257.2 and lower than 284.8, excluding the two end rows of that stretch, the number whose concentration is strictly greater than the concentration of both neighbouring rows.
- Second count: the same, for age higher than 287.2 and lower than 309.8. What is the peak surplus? 1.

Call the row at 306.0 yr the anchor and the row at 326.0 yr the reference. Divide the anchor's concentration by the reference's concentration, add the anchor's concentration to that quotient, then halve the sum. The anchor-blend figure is 70.9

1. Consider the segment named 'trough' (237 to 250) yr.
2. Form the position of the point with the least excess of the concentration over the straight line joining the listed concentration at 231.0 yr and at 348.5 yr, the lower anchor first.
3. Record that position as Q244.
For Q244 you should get 246.0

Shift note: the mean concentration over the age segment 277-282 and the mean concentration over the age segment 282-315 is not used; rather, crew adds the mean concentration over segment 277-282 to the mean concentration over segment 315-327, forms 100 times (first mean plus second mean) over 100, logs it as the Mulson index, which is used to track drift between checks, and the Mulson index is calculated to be 316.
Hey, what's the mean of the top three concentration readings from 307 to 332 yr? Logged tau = 169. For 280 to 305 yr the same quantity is 152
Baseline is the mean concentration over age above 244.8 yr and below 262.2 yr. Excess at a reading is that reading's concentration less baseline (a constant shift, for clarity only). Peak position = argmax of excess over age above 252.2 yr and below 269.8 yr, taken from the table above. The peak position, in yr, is 268.5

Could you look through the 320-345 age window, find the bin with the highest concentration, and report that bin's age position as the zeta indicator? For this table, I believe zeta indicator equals 336.0 yr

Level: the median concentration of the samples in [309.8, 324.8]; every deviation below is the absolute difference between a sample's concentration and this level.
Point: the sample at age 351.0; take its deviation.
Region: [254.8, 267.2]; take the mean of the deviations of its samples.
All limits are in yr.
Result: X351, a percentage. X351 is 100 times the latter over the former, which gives 95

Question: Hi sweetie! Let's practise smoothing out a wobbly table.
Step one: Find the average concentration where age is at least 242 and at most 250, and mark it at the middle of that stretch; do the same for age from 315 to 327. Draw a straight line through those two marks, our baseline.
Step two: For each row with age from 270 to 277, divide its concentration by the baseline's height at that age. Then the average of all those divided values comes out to 1.04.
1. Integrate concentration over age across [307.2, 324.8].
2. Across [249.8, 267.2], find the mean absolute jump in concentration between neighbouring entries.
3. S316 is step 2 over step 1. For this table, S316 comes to 0.0037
